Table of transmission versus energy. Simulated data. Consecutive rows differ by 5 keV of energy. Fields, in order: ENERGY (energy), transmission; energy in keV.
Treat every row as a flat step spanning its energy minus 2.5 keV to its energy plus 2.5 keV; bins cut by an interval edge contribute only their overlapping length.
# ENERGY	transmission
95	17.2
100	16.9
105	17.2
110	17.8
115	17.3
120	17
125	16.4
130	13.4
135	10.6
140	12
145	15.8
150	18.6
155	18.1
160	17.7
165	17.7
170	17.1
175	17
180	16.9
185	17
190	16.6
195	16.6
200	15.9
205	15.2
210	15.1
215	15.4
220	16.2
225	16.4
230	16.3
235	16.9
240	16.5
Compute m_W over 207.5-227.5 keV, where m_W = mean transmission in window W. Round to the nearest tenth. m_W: 15.8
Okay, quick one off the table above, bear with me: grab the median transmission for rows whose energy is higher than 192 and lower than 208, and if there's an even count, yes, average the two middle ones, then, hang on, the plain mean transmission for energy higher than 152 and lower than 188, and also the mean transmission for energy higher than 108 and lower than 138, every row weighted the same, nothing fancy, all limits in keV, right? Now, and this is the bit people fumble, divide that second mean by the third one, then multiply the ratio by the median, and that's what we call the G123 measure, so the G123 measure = 18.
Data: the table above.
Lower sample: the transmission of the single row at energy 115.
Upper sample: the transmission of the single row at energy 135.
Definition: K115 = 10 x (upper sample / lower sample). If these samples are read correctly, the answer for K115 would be 6.1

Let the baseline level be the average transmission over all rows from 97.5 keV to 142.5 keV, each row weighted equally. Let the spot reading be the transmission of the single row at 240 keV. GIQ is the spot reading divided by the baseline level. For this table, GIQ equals 1.07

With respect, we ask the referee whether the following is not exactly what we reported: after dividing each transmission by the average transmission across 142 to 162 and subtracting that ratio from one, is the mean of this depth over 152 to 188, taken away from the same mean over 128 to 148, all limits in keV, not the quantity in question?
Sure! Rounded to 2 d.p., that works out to 0.25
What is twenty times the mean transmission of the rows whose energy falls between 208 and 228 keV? 316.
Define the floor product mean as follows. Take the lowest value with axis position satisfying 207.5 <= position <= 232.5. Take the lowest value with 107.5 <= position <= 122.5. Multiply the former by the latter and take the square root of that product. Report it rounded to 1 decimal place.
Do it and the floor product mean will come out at 16.0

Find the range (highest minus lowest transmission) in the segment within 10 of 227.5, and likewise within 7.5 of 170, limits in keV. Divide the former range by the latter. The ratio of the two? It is 1.0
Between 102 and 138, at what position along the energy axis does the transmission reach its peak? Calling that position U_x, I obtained 110 keV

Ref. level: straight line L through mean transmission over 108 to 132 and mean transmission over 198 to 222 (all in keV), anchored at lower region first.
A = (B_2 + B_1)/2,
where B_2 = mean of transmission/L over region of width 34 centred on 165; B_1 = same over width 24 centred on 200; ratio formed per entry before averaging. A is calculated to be 1.06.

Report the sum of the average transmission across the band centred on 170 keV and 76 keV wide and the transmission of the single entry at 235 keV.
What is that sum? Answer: 33.1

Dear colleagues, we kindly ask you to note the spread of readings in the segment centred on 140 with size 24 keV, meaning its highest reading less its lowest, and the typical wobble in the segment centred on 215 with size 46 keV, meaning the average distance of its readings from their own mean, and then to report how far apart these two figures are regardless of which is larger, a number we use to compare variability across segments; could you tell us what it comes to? 7.5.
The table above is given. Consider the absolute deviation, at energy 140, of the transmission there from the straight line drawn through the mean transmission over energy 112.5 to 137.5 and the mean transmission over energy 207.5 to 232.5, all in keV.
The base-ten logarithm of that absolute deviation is 0.49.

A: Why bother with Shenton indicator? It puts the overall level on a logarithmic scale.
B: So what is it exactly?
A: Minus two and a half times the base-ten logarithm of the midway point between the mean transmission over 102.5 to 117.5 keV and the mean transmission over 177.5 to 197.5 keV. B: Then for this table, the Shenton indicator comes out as -3.08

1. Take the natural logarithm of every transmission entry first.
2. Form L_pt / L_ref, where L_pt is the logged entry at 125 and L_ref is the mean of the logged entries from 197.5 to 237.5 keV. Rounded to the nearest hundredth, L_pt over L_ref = 1.01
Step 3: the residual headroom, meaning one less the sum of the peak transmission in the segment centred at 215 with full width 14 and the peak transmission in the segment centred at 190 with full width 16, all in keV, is -32.20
